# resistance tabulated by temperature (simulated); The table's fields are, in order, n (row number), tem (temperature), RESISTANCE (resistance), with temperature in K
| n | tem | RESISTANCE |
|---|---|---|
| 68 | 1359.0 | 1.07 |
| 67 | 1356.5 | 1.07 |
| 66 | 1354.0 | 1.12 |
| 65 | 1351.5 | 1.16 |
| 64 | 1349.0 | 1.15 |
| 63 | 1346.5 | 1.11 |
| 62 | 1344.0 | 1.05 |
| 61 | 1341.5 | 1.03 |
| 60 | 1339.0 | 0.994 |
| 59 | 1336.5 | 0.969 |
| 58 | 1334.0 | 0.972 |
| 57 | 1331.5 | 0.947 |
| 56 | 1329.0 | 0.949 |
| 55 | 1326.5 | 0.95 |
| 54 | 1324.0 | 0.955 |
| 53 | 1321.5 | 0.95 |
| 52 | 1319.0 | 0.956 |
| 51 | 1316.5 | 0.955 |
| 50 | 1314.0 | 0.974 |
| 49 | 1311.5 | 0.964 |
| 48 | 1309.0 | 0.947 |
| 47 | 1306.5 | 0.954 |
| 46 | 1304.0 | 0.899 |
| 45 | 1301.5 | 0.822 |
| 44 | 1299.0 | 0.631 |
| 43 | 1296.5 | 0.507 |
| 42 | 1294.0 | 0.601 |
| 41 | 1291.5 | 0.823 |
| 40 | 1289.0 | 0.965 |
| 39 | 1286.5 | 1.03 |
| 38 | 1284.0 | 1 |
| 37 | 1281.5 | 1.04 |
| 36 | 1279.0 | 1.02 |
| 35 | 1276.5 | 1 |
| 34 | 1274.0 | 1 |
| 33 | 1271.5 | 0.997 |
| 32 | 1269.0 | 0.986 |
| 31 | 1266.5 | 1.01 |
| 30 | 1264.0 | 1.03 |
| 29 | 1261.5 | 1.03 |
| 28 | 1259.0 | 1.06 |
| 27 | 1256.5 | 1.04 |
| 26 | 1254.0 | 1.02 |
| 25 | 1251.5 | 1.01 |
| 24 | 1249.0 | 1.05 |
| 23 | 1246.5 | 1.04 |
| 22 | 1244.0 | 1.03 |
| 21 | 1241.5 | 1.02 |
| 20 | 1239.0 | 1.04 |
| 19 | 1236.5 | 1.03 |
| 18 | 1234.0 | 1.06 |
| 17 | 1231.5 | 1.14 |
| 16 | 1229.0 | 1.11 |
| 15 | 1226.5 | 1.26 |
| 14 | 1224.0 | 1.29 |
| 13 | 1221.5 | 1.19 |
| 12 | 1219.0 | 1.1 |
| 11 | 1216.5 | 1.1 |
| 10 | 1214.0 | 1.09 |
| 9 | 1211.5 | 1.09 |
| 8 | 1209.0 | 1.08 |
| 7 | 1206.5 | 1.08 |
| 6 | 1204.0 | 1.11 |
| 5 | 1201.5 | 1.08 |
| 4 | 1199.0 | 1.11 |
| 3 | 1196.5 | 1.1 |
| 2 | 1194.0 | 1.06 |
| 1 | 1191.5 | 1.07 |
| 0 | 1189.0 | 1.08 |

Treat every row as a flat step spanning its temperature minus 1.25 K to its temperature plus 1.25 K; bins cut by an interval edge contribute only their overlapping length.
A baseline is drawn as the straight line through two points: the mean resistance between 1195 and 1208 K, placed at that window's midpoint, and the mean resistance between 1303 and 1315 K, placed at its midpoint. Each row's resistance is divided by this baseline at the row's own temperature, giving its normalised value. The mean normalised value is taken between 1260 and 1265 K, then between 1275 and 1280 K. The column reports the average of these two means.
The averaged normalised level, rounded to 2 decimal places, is 1.02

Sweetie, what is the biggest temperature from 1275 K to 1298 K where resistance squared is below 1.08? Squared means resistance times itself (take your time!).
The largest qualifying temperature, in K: 1296.5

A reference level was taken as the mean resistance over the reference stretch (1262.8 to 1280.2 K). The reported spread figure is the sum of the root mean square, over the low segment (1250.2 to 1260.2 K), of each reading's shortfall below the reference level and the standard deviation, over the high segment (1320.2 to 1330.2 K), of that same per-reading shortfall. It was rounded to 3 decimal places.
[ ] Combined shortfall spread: 0.035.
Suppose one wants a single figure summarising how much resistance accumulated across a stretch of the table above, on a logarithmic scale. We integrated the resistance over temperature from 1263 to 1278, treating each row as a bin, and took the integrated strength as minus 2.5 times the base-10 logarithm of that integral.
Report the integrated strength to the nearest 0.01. -2.94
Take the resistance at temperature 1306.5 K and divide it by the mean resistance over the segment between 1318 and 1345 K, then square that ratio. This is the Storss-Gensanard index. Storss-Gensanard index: 0.96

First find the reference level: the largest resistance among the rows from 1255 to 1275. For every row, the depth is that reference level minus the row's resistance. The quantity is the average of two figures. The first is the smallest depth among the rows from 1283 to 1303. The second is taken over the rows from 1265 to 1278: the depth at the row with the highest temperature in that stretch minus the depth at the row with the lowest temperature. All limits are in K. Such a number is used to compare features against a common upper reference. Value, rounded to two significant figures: 0.020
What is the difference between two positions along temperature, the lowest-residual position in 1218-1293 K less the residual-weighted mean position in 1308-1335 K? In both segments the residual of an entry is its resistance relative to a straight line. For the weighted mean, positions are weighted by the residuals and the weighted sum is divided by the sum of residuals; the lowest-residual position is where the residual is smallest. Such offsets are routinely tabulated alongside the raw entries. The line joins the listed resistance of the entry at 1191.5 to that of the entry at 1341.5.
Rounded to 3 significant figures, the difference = -29.9 K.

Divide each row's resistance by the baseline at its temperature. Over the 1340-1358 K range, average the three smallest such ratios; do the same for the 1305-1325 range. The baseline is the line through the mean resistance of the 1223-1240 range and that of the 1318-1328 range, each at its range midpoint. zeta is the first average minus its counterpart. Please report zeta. 0.19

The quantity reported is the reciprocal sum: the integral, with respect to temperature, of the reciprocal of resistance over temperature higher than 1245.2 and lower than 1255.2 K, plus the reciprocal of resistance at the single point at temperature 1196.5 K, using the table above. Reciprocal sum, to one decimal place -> 10.6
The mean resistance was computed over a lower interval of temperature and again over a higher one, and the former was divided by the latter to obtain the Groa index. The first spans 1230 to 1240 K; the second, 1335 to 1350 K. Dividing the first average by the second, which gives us 1.02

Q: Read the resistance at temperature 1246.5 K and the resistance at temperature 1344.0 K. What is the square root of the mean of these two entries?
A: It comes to 1.02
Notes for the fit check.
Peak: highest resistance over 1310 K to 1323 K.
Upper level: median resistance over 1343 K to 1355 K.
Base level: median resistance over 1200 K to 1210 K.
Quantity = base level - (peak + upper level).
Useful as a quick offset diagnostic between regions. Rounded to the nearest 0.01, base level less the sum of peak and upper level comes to -1.01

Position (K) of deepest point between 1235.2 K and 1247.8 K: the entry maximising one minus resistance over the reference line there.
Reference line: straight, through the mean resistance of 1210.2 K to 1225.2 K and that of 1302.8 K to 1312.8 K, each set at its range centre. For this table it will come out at 1236.5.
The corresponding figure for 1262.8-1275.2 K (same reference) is 1269.0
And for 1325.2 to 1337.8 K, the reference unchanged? 1326.5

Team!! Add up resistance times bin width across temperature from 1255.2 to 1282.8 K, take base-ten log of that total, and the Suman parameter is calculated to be 1.45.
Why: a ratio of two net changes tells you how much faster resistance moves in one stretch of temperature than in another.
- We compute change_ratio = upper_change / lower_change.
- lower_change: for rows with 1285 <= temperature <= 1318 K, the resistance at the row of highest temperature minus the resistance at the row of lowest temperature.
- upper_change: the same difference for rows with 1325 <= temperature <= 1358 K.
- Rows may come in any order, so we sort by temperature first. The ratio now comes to -1.6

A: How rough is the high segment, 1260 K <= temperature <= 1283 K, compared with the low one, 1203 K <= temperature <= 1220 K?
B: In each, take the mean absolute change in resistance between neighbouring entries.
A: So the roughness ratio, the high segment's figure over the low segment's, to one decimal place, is 1.5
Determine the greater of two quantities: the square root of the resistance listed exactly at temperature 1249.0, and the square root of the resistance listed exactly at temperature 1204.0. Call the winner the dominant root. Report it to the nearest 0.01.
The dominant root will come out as 1.05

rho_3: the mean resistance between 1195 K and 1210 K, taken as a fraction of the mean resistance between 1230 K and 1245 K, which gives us 1.04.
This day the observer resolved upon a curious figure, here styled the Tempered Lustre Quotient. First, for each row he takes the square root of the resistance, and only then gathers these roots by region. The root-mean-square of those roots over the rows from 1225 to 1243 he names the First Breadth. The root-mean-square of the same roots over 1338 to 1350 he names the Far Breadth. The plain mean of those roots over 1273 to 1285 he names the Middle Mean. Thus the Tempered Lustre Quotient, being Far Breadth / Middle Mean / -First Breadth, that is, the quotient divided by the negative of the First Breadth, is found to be -0.98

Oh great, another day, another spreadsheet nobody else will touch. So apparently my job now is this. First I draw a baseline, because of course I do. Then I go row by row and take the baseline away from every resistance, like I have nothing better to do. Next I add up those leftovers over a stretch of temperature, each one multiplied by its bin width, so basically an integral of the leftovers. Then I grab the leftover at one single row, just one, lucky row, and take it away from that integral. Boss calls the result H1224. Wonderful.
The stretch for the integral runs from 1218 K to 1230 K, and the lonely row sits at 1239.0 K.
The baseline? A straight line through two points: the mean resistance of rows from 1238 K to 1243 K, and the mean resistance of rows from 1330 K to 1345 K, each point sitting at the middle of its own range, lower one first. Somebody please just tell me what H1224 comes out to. 1.9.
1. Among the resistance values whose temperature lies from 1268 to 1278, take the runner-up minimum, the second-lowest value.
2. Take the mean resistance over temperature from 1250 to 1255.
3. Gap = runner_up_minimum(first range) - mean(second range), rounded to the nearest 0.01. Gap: -0.02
